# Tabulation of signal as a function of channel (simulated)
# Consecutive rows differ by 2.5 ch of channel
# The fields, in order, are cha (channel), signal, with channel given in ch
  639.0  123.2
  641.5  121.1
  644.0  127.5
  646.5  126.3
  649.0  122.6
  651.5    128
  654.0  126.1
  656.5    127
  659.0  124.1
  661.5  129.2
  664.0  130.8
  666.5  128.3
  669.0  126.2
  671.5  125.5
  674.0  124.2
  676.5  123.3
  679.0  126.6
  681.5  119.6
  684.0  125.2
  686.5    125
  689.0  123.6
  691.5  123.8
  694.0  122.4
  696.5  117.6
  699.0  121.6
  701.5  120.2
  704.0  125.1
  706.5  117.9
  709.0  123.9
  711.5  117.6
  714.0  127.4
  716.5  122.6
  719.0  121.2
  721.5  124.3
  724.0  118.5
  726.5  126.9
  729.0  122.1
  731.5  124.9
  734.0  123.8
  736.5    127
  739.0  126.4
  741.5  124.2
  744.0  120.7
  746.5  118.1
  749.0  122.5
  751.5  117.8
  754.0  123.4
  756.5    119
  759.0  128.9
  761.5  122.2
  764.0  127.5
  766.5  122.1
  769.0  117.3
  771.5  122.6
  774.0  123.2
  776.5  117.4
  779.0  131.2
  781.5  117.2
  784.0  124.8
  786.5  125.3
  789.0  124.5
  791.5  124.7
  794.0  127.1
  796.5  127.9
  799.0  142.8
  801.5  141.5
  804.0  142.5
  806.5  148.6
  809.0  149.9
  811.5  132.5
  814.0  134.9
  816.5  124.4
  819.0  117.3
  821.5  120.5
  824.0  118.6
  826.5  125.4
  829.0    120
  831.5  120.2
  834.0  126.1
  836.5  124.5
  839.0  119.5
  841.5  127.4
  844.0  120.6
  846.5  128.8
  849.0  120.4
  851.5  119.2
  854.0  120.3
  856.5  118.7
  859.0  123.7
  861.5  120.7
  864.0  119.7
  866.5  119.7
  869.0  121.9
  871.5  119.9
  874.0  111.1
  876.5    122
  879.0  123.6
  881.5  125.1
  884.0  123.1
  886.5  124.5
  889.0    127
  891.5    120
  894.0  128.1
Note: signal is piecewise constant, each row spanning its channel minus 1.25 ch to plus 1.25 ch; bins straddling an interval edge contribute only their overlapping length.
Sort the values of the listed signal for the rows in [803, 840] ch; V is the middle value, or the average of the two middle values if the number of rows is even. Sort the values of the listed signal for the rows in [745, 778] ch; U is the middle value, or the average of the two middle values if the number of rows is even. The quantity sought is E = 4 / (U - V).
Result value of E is -2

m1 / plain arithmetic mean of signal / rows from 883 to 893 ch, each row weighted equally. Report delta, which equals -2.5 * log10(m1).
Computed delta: -5.23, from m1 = 124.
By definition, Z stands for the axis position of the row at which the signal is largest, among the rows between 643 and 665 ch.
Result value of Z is 664.0 ch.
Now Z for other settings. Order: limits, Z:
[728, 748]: 736.5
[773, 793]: 779.0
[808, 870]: 809.0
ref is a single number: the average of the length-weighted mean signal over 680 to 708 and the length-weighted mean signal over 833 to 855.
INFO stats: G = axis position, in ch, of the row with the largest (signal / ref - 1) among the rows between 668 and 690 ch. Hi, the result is 679.0 ch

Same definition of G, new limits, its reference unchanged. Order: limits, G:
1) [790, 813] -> 809.0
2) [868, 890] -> 889.0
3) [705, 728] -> 714.0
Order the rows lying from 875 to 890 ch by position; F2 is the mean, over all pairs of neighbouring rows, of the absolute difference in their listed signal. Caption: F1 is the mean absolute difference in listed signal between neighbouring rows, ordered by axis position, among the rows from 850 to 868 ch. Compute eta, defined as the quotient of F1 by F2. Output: 1.1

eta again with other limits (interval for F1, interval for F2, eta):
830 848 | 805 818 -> 0.7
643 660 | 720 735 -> 0.6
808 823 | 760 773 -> 1.6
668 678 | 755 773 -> 0.2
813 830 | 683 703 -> 3.0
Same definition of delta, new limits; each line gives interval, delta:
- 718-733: -5.22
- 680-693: -5.23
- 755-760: -5.23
